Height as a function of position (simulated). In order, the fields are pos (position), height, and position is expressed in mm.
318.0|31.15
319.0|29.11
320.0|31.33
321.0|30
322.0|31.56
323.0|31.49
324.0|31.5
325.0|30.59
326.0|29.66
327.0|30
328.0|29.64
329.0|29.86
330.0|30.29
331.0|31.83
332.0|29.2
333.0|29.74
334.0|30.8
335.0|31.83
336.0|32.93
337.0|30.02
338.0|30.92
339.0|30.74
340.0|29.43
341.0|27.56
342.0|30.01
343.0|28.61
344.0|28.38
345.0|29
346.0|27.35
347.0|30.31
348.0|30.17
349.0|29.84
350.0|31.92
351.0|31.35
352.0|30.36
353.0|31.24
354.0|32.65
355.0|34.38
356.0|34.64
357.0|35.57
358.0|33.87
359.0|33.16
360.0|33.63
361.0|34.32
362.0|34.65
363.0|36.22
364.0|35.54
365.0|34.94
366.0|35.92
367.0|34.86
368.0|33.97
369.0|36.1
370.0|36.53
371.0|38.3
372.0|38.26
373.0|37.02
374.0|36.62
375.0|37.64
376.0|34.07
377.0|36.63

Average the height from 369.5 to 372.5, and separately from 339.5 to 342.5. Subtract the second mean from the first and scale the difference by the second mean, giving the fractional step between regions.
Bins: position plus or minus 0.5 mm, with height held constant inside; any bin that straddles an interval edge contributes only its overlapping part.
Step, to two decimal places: 0.30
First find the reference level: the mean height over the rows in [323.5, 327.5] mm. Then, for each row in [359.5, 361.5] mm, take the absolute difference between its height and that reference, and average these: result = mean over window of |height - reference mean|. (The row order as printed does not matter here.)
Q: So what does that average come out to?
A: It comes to 3.5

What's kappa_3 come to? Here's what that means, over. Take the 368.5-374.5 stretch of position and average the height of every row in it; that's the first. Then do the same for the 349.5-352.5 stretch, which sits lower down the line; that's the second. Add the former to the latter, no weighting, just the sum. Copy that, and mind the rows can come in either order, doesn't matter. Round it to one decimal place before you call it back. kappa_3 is 68.3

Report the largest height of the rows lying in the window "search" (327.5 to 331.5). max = 31.83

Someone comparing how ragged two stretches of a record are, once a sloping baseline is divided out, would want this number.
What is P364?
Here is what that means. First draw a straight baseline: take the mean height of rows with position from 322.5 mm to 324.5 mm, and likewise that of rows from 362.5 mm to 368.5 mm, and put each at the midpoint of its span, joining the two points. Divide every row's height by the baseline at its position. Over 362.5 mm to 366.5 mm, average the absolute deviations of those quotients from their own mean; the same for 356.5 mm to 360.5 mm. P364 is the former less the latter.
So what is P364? -0.012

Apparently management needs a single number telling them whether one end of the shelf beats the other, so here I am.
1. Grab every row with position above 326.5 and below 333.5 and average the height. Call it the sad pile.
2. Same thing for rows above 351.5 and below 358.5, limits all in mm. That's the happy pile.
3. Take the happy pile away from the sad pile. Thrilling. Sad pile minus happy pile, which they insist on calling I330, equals -3.2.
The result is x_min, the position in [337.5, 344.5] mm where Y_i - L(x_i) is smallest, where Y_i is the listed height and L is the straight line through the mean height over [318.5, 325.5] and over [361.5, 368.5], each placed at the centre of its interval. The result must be 341.0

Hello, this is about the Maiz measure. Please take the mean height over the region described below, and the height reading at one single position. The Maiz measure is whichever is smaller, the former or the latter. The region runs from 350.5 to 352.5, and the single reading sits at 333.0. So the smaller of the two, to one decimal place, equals 29.7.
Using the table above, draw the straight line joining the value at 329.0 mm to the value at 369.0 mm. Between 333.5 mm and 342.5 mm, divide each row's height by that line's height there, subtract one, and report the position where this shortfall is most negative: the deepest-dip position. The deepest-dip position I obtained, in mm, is 341.0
